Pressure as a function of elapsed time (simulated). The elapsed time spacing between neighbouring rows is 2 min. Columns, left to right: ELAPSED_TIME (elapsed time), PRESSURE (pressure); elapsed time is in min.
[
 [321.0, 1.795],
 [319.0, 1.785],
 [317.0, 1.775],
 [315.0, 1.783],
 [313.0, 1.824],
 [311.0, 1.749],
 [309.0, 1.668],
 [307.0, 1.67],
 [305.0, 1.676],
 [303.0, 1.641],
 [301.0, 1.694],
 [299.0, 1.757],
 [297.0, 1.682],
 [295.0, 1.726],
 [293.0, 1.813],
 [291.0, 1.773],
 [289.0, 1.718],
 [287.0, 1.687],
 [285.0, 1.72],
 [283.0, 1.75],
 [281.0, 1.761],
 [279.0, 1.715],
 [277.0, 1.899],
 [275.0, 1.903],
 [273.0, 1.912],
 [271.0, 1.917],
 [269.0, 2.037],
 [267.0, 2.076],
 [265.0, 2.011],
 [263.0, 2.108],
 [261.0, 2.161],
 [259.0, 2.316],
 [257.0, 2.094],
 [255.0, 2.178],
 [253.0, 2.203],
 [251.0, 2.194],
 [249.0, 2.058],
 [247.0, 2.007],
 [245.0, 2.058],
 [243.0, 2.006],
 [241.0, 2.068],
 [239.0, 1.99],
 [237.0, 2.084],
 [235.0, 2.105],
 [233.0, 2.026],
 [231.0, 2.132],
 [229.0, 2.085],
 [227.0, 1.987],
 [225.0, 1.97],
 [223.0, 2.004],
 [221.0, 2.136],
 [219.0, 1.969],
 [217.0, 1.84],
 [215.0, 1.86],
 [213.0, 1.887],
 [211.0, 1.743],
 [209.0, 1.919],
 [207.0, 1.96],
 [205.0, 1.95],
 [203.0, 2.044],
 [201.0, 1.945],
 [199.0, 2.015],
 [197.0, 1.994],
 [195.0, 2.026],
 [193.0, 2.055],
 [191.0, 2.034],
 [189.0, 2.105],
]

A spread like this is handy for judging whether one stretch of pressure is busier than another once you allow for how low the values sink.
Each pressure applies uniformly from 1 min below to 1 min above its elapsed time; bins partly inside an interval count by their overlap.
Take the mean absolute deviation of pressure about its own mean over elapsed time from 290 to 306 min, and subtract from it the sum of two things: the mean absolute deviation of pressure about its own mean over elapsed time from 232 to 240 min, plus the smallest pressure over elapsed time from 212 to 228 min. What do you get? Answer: -1.84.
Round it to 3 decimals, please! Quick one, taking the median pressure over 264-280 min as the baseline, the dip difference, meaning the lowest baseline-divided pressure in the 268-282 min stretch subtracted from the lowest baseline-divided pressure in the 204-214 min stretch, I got 0.015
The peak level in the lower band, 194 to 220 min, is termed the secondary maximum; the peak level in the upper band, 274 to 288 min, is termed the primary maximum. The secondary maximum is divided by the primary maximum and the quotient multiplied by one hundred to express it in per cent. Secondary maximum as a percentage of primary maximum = 107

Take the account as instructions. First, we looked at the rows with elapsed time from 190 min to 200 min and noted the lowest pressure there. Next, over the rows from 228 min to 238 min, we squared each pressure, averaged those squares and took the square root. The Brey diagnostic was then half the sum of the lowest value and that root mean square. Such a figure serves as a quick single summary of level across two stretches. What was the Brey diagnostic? 2.04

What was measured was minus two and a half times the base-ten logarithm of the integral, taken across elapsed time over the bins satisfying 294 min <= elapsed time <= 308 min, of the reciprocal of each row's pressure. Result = -2.29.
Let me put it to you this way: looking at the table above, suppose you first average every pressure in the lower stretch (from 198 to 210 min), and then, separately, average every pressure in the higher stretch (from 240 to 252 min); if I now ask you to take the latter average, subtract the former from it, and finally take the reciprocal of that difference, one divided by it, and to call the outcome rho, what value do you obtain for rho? 11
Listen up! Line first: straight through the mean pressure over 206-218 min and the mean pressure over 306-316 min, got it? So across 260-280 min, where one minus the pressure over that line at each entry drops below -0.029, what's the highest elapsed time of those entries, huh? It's 277.0 min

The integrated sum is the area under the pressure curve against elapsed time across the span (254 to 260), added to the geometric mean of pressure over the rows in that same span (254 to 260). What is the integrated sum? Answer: 15.4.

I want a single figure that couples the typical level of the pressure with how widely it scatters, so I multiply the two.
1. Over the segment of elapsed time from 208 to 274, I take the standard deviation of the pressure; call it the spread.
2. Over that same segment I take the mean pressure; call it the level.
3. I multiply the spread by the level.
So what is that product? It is 0.24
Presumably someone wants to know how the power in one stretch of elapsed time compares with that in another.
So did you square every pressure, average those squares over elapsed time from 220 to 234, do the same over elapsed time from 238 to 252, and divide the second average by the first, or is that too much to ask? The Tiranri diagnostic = 1.01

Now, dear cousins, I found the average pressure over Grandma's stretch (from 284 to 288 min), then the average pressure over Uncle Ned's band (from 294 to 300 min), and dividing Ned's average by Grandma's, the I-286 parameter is 1.01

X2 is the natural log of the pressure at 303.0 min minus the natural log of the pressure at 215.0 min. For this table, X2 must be -0.13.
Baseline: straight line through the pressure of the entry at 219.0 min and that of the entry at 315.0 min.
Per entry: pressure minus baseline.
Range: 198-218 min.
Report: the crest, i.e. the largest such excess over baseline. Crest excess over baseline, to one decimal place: 0.0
